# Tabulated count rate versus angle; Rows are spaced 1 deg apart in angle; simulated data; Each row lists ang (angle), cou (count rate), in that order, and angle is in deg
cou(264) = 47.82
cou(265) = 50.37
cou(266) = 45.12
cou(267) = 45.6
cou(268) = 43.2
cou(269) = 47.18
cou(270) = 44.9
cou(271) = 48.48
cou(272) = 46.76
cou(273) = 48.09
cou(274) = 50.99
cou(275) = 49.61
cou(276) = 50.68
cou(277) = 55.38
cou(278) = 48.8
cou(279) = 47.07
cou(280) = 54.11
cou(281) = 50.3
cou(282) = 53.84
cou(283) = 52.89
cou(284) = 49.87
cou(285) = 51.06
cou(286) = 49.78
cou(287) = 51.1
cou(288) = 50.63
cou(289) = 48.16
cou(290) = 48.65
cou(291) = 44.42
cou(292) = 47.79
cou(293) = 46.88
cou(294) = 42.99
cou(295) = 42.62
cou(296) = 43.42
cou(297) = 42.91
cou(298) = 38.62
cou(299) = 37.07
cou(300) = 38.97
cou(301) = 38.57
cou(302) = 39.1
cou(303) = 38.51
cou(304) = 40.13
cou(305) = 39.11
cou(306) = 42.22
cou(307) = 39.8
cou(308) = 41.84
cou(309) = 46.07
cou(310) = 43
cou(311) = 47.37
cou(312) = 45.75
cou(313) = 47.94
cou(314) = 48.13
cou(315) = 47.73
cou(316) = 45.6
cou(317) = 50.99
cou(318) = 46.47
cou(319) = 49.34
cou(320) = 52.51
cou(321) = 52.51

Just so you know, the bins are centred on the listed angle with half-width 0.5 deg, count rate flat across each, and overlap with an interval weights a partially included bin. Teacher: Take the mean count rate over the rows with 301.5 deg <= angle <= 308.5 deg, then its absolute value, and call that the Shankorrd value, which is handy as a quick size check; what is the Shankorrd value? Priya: 40.1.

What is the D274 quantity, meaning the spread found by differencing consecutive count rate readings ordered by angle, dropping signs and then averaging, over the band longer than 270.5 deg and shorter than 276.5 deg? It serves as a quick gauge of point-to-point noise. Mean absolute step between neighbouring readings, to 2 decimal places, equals 1.68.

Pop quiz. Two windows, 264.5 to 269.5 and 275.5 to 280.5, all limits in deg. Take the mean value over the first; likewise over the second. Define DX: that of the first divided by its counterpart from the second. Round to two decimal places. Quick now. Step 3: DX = 0.90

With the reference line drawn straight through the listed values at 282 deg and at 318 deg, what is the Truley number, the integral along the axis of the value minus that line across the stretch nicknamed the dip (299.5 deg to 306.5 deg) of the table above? -70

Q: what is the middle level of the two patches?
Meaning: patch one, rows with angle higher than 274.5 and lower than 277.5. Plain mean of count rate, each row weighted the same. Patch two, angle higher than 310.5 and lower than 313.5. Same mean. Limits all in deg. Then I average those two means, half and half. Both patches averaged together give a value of 49.5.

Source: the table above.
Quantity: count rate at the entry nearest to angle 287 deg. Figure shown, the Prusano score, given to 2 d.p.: 51.10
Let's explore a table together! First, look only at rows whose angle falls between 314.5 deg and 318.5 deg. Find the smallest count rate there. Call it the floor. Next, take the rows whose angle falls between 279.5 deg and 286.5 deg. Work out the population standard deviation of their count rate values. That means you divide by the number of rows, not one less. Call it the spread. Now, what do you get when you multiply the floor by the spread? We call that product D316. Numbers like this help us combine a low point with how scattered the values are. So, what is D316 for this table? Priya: 79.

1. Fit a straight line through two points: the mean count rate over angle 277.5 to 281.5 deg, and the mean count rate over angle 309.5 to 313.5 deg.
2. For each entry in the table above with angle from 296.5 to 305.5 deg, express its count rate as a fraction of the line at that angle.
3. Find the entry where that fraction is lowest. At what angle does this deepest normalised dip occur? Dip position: 299 deg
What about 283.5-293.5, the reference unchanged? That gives 291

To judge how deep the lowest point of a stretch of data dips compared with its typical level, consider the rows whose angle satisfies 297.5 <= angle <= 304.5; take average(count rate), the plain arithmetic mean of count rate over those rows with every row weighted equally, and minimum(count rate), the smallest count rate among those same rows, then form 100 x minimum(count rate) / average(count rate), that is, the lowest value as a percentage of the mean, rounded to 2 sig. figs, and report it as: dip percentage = 96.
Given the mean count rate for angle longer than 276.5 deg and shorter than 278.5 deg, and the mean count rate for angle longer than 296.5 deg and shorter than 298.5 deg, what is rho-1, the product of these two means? 2123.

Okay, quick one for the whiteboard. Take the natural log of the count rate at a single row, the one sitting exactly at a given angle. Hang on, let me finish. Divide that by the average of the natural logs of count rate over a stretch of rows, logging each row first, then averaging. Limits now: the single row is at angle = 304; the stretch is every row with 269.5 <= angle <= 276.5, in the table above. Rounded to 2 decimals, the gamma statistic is 0.95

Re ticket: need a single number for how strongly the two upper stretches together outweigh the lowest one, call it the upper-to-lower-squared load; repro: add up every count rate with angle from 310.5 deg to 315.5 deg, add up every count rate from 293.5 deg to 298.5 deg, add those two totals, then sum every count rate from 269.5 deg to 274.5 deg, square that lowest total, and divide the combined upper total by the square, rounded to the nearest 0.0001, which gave 0.0078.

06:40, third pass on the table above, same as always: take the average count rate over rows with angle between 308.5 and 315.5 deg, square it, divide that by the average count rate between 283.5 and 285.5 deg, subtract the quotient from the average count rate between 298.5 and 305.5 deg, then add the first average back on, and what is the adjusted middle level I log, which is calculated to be 42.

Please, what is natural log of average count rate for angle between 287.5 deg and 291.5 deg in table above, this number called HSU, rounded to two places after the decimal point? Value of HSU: 3.87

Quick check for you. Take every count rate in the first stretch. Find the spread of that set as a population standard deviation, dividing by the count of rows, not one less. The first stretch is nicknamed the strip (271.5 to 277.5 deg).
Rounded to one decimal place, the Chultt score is 2.7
